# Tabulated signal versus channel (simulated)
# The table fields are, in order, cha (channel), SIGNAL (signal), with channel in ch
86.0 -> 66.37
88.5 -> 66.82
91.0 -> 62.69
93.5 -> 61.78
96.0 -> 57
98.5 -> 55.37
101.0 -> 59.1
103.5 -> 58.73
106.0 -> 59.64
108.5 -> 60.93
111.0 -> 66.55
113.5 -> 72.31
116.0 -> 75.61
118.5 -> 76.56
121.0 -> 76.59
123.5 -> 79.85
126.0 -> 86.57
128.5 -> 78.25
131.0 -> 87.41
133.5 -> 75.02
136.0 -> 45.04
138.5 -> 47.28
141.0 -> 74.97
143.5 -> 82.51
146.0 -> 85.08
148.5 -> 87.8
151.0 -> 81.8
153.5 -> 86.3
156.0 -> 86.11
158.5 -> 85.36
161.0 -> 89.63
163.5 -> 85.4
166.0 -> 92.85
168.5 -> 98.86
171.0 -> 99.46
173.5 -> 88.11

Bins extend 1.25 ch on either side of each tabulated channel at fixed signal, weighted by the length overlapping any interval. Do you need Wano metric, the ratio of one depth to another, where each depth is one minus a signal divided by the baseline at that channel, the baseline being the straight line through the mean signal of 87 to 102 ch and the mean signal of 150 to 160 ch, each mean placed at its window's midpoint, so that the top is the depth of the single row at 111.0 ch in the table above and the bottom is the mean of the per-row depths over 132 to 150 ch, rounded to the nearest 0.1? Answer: 0.1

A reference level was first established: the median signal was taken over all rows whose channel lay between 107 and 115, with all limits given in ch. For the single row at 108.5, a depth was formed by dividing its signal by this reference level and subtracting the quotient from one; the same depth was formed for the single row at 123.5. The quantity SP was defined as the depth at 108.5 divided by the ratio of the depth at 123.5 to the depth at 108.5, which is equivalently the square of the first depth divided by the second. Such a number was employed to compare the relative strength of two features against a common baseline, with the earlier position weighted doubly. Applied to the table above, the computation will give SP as -0.04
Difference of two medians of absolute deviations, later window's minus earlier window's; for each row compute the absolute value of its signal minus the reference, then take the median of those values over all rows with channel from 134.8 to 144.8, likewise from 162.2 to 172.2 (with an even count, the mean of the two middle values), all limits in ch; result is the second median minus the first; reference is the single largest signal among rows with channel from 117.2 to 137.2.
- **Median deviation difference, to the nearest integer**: -18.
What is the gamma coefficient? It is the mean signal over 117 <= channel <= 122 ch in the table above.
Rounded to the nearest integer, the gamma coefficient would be 77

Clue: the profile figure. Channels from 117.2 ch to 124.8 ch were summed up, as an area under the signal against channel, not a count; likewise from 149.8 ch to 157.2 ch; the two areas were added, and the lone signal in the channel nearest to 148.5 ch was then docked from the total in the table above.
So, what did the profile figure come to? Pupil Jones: 1130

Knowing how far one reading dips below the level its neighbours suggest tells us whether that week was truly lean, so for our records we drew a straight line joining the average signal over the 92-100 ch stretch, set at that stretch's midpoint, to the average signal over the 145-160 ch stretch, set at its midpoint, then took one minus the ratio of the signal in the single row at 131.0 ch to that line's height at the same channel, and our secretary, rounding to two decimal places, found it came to -0.16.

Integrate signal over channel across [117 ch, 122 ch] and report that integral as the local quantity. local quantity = 383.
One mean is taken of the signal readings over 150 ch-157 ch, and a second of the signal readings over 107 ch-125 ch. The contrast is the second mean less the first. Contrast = -12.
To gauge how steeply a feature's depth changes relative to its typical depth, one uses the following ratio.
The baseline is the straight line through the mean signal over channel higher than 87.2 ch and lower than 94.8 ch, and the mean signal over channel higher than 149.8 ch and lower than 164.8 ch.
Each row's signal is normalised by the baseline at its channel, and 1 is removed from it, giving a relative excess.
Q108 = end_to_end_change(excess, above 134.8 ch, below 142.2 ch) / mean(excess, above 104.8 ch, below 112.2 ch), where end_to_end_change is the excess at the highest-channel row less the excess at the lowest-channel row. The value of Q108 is -3.5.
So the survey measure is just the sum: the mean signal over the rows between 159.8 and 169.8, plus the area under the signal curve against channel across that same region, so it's 1009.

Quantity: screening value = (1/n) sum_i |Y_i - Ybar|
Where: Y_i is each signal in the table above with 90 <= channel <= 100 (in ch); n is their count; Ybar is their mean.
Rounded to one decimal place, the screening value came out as 3.0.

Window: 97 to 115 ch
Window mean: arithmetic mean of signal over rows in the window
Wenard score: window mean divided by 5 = 12.4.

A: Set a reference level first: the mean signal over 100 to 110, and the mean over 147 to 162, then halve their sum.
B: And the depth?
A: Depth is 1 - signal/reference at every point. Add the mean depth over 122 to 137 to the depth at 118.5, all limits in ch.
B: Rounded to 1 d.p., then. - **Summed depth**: -0.1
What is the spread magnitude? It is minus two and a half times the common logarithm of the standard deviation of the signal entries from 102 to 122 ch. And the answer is -2.2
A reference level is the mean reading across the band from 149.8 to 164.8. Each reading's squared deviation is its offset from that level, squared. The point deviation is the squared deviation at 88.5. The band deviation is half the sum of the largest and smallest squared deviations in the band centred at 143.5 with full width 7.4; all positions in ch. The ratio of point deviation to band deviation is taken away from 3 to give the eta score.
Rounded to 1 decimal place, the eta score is -3.1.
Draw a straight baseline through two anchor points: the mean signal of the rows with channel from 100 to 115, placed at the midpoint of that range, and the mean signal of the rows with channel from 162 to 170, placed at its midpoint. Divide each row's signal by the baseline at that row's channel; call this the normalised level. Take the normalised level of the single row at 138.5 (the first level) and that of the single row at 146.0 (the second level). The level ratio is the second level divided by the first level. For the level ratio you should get 1.72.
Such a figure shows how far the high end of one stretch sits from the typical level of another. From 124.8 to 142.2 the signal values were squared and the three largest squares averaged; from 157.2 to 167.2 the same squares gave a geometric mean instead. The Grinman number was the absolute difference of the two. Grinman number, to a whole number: 703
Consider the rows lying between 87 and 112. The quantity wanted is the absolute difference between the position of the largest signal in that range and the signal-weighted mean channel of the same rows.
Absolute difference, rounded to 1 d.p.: 11.2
